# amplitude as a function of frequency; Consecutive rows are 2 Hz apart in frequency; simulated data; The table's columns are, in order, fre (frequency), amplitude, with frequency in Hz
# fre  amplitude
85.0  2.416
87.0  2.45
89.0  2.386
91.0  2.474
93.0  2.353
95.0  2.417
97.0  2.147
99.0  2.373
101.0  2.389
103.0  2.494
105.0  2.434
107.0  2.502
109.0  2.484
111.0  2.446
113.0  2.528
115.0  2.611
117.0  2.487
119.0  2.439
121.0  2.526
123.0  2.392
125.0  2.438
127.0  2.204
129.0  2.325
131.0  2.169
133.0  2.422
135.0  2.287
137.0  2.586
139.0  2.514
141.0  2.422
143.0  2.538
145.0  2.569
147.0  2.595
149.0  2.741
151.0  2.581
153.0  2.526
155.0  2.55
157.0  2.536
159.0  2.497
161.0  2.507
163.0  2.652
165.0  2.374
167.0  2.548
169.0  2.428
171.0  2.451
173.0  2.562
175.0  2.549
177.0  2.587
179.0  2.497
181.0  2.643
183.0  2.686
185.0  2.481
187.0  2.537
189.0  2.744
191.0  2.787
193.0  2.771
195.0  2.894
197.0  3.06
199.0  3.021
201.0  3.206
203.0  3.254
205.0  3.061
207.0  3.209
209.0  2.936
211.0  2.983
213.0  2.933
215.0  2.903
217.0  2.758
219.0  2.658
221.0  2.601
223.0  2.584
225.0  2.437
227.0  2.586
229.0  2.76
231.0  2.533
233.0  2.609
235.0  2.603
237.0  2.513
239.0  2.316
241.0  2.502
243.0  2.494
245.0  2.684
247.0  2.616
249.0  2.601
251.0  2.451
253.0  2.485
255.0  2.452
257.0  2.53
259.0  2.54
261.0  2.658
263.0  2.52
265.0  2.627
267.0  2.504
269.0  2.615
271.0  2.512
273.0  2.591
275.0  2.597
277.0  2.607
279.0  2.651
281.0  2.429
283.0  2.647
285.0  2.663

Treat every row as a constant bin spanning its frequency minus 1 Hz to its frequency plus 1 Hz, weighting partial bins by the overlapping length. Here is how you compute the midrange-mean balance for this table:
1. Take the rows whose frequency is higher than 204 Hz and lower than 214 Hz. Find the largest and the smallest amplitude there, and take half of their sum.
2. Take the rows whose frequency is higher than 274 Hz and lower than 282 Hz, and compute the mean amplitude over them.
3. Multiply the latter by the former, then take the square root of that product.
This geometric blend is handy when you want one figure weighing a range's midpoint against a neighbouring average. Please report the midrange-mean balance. 2.81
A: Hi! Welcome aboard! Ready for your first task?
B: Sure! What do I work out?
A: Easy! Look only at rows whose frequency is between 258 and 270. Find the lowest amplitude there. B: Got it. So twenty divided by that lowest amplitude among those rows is 7.99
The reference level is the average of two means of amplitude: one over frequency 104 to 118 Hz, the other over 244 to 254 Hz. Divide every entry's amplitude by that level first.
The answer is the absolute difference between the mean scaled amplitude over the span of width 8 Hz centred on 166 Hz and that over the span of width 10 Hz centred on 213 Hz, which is 0.16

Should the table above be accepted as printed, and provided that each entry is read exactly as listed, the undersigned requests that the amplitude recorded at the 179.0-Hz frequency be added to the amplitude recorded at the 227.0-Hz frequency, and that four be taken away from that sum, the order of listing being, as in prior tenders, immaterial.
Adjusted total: 1.1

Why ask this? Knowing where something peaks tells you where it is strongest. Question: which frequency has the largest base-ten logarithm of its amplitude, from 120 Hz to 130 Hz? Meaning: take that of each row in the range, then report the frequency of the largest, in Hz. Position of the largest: 121.0 Hz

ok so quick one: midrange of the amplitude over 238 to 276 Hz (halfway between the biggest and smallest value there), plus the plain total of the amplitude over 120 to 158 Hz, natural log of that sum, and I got 3.90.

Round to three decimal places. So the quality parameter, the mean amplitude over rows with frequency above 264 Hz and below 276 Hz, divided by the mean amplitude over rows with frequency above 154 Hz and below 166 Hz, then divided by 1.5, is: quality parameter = 0.681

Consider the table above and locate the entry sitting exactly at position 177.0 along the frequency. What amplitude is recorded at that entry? 2.587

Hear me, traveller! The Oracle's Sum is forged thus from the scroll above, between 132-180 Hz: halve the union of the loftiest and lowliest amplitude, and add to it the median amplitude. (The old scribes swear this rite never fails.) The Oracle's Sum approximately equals 5.05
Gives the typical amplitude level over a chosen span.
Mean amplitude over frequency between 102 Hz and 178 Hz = 2.49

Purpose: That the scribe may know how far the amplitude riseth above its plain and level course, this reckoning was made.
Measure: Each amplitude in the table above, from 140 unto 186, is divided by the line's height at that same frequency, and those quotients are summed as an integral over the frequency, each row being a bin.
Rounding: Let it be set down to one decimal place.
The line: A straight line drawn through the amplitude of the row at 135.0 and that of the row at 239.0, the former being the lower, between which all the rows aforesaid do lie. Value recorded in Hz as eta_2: 51.0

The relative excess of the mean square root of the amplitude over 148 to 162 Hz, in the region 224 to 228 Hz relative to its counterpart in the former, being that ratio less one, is -0.01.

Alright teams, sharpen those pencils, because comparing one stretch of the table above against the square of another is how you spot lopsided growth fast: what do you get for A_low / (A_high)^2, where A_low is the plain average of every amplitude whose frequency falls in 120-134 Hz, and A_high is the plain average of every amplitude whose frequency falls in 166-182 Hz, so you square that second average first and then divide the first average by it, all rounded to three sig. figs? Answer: 0.367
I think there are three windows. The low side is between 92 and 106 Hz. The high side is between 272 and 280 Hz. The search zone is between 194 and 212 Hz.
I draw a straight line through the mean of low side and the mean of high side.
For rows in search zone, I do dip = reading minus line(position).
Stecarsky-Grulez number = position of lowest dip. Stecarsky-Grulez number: 195.0 Hz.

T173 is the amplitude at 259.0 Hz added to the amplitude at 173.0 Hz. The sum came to 5.10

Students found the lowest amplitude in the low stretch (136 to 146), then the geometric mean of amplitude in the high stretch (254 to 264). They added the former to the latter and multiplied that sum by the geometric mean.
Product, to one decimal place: 12.6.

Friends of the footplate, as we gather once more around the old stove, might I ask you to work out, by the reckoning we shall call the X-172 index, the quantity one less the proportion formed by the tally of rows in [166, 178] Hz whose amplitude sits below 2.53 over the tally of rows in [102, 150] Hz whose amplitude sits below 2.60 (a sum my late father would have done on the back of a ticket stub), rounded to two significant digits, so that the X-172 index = 0.91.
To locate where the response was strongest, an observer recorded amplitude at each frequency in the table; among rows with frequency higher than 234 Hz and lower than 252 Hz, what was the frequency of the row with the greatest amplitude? 245.0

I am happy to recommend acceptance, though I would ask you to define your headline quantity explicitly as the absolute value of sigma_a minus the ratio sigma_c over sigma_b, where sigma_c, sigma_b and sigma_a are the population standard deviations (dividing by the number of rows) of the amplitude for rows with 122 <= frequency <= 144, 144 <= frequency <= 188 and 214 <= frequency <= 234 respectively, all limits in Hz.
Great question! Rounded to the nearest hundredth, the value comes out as 1.43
